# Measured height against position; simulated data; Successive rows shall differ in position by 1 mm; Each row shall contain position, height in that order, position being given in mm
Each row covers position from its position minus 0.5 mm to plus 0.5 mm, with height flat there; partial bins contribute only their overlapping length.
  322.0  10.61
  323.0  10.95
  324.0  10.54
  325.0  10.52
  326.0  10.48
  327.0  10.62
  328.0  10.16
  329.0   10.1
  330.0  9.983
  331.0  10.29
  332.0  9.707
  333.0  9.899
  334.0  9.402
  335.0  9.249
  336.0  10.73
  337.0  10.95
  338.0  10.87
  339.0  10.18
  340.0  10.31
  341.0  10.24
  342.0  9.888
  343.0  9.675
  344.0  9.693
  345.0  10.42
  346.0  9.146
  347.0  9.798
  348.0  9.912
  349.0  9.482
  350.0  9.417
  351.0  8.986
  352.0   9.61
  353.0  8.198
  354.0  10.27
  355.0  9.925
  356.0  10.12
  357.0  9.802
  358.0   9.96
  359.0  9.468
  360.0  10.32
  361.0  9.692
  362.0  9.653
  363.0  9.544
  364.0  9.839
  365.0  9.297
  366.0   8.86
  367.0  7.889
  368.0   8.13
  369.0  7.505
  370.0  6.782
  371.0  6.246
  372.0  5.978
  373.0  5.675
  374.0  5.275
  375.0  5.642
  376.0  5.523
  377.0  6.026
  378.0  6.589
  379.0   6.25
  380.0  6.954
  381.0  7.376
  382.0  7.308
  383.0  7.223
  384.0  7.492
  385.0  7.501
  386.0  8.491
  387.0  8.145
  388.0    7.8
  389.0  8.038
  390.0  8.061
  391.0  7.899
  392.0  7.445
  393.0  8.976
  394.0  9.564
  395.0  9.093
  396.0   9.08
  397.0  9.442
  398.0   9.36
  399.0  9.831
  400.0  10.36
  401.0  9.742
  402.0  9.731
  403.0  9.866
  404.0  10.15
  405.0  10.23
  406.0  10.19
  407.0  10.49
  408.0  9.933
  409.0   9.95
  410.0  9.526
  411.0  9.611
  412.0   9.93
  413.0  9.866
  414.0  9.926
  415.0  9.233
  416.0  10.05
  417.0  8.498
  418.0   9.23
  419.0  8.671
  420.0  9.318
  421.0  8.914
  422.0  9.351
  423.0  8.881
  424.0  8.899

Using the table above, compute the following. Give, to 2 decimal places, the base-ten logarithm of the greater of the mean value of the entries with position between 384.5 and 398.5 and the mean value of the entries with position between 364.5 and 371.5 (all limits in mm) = 0.93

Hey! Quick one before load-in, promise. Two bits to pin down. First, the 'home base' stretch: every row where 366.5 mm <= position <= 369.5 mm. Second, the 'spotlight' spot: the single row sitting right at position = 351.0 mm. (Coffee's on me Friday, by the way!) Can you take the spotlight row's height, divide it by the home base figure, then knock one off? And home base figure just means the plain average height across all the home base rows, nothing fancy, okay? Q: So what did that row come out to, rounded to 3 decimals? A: 0.146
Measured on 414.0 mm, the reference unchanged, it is 0.266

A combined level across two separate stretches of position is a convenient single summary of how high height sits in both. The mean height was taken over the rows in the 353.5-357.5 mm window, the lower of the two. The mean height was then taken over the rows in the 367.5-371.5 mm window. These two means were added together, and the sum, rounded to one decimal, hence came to 17.2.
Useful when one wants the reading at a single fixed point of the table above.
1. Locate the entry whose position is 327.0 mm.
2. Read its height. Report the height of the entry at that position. 10.62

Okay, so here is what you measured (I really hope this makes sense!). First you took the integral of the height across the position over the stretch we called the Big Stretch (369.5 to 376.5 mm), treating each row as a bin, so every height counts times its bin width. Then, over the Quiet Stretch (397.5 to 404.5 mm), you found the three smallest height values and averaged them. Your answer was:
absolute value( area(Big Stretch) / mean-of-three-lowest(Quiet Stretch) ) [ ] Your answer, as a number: 4.3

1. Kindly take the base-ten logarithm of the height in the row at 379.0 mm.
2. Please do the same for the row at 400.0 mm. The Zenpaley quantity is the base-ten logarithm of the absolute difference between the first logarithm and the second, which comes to -0.66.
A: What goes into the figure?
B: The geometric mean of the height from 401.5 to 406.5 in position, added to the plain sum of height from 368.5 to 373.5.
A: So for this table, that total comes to 42.2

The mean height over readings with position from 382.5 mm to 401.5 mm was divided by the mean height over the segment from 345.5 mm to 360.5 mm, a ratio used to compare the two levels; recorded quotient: 0.89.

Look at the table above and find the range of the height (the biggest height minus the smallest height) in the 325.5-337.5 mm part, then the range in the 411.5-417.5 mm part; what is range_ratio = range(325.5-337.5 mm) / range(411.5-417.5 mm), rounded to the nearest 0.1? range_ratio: 1.1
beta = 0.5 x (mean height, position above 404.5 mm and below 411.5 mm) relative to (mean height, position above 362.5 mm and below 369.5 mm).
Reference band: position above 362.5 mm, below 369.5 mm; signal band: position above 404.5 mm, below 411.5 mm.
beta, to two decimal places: 0.57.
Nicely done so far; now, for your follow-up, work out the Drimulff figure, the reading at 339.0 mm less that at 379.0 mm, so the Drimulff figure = 3.93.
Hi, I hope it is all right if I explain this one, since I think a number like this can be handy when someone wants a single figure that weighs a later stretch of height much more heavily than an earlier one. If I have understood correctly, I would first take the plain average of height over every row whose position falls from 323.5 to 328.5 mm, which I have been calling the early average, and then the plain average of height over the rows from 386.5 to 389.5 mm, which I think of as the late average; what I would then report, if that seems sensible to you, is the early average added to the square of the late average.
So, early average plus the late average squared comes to 74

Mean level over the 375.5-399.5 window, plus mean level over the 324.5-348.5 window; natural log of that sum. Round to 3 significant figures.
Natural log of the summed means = 2.89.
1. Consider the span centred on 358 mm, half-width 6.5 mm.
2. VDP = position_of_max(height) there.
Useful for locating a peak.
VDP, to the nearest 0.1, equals 360.0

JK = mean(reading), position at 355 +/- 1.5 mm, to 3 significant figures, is 10.1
